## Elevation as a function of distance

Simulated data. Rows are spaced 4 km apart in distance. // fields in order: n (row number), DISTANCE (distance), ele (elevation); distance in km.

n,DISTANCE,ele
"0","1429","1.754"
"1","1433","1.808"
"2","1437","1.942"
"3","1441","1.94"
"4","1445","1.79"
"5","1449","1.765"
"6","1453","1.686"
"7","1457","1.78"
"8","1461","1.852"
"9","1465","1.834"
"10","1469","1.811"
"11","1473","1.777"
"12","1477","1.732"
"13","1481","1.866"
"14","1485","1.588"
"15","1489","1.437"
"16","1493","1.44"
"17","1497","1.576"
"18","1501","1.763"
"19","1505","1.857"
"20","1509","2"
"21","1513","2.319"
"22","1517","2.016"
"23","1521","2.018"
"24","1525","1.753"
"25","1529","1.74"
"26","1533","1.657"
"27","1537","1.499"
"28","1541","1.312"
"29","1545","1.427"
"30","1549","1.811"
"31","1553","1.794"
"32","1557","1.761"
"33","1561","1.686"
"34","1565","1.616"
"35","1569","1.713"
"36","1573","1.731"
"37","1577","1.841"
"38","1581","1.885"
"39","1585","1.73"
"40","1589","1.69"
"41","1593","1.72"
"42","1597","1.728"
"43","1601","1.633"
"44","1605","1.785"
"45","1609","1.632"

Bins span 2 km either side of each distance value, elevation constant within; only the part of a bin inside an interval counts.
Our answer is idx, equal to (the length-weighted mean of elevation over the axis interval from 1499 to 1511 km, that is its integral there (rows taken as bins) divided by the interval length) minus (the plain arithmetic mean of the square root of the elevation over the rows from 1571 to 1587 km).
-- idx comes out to 0.53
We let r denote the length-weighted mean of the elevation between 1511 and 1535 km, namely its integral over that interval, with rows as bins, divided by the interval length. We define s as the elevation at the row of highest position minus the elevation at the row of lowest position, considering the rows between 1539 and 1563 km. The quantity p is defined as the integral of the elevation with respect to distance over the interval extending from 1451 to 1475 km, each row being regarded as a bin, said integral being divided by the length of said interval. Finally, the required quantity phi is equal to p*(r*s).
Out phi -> 1.3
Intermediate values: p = 1.79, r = 1.92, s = 0.4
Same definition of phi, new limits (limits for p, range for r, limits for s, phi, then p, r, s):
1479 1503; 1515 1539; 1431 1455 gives -0.4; 1.61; 1.78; -0.1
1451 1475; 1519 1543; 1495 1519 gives 1.3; 1.79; 1.66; 0.4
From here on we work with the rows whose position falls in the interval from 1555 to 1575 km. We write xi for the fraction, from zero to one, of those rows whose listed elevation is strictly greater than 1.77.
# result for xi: 0.00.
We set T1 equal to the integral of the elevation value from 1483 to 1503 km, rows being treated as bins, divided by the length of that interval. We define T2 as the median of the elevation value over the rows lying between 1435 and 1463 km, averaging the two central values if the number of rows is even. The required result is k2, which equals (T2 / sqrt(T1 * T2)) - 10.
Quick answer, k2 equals -8.93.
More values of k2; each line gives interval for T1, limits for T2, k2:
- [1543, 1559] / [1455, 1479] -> -8.97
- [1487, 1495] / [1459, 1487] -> -8.88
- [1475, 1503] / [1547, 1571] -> -8.97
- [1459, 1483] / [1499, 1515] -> -8.97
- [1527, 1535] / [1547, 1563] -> -8.98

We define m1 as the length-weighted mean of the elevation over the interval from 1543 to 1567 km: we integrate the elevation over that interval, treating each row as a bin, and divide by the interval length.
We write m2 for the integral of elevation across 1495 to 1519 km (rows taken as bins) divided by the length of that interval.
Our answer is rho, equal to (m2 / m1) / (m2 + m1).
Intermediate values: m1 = 1.68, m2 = 1.92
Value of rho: 0.32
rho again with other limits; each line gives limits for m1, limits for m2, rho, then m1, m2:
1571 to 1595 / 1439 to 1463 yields 0.29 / 1.77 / 1.80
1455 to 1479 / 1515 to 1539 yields 0.28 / 1.80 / 1.78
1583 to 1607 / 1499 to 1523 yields 0.31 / 1.71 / 2.00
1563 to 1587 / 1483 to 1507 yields 0.27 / 1.75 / 1.61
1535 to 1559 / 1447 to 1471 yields 0.33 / 1.60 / 1.79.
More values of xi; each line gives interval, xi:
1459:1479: 0.80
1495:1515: 0.60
